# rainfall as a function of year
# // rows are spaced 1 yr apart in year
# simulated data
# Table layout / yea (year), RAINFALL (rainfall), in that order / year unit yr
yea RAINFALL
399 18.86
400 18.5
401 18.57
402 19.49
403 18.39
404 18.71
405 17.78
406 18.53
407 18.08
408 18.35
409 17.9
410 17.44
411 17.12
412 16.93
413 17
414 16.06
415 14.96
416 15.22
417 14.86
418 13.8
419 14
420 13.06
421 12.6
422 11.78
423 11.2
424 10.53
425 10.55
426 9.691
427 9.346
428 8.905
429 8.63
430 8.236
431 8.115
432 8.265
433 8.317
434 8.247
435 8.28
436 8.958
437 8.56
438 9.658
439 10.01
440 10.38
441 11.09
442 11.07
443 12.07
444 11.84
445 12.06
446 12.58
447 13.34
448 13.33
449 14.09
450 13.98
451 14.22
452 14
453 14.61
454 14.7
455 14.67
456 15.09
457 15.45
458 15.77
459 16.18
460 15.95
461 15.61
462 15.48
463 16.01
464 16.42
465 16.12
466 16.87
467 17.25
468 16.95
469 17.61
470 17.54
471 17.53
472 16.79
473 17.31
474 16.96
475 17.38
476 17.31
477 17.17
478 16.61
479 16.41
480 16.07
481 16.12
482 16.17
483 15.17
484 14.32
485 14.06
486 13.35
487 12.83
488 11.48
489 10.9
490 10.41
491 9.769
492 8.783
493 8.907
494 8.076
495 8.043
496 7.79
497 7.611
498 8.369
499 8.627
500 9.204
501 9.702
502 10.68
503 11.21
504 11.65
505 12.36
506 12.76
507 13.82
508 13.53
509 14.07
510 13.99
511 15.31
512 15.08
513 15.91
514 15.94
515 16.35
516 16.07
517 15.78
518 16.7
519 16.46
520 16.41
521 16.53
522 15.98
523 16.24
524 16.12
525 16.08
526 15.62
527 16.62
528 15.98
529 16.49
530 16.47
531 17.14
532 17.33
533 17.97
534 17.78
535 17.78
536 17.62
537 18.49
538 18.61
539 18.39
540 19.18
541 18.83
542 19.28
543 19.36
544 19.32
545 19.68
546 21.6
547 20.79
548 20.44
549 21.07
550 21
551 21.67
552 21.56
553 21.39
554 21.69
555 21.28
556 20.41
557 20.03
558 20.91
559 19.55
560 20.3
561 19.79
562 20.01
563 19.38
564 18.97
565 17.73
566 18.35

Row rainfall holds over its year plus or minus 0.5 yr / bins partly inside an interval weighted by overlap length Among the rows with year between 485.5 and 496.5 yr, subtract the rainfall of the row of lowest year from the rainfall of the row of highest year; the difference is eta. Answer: -6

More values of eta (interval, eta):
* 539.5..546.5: 2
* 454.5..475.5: 3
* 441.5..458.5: 5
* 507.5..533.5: 4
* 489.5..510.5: 4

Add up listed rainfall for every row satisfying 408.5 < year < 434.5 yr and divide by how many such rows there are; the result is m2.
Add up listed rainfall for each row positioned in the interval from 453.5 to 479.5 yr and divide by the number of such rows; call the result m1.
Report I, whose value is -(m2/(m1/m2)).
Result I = -9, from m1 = 16.4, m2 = 12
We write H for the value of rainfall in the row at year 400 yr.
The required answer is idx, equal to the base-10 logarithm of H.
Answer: 1.27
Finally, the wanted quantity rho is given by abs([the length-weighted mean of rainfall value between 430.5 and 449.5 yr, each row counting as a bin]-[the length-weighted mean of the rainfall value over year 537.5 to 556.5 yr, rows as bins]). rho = 10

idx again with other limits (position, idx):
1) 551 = 1.34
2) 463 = 1.20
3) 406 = 1.27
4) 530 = 1.22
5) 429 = 0.94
